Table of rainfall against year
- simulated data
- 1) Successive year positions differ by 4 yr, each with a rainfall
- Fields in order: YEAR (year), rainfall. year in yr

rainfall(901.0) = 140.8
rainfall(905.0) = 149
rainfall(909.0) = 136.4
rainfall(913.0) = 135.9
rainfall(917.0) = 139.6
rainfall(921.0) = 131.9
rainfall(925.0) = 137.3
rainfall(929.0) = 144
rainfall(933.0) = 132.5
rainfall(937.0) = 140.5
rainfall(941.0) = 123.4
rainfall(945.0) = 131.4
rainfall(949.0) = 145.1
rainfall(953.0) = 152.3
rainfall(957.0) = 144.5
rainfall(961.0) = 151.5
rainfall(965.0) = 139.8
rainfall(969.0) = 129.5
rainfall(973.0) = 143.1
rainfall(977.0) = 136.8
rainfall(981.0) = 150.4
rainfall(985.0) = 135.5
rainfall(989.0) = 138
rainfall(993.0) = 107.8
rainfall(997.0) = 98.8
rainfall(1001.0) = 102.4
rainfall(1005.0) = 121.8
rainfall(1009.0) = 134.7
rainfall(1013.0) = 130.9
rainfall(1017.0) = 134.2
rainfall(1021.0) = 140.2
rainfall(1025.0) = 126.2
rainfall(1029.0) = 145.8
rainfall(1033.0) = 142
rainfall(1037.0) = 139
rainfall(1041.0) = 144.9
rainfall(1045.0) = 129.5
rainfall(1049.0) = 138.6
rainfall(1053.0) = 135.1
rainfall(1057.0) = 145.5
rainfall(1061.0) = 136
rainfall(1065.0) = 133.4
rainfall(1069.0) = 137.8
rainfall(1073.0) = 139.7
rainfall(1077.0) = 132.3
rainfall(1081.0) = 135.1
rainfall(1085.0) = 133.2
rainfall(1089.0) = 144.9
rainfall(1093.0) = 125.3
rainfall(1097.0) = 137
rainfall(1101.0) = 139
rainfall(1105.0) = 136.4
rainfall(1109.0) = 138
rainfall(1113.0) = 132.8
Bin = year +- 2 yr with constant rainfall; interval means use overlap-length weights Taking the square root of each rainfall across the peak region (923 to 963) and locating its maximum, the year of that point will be 953.0 yr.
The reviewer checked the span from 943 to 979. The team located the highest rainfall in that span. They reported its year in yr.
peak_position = 953.0 yr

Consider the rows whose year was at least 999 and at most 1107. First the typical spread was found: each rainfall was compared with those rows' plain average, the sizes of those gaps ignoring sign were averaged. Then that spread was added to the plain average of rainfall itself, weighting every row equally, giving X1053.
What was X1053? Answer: 141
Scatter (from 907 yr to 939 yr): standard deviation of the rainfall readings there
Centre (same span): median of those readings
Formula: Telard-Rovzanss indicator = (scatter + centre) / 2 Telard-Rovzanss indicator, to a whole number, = 70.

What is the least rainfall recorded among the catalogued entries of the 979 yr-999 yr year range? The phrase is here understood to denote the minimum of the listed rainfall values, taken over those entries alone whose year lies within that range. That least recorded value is 98.8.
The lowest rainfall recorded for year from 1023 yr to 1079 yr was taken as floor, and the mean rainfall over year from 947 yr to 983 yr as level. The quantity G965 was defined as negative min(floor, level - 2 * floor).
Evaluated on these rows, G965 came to 109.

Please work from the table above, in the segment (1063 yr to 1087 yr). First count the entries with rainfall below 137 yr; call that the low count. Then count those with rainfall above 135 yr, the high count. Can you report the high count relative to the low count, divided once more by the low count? 0.19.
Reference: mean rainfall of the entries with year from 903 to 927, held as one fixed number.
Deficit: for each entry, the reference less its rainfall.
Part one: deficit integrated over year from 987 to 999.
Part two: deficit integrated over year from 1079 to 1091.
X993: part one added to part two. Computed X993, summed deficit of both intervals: 289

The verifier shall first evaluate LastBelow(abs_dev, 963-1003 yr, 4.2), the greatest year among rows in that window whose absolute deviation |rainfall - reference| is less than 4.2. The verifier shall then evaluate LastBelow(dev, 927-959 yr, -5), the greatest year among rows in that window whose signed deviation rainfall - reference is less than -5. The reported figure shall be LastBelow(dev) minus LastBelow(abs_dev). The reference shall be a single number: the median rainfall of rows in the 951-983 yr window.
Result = -28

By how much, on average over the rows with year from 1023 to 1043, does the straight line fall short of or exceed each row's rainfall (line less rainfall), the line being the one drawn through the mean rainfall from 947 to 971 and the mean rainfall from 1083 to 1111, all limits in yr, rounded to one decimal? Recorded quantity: 0.2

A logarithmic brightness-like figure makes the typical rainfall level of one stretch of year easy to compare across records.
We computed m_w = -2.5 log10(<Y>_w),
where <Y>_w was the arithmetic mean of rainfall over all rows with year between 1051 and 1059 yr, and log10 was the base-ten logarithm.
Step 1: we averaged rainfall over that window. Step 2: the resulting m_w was -5.37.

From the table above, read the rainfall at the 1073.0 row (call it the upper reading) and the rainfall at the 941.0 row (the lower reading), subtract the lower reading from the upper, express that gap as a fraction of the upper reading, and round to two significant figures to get 0.12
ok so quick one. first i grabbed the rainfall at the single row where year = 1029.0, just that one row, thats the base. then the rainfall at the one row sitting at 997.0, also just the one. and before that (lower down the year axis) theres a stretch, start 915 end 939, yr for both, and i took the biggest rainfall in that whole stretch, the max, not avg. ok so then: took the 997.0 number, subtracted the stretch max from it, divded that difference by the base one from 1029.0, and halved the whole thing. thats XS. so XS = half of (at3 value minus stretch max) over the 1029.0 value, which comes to -0.16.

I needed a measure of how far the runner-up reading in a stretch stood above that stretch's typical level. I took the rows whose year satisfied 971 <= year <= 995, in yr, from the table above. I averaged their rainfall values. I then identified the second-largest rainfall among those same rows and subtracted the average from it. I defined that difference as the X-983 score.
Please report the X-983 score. 8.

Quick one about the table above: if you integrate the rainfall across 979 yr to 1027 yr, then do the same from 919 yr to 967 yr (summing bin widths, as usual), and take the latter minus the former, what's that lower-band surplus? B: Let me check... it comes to 613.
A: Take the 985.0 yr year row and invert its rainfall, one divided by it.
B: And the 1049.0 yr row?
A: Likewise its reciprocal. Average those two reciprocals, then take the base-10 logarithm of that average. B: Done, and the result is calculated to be -2.137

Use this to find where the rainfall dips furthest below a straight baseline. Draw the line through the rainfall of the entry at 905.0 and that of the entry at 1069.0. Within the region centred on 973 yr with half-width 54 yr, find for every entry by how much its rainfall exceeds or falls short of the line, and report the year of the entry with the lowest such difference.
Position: 997.0 yr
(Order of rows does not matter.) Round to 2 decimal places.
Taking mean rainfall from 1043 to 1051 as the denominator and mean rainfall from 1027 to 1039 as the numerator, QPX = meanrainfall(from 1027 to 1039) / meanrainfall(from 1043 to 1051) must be 1.06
